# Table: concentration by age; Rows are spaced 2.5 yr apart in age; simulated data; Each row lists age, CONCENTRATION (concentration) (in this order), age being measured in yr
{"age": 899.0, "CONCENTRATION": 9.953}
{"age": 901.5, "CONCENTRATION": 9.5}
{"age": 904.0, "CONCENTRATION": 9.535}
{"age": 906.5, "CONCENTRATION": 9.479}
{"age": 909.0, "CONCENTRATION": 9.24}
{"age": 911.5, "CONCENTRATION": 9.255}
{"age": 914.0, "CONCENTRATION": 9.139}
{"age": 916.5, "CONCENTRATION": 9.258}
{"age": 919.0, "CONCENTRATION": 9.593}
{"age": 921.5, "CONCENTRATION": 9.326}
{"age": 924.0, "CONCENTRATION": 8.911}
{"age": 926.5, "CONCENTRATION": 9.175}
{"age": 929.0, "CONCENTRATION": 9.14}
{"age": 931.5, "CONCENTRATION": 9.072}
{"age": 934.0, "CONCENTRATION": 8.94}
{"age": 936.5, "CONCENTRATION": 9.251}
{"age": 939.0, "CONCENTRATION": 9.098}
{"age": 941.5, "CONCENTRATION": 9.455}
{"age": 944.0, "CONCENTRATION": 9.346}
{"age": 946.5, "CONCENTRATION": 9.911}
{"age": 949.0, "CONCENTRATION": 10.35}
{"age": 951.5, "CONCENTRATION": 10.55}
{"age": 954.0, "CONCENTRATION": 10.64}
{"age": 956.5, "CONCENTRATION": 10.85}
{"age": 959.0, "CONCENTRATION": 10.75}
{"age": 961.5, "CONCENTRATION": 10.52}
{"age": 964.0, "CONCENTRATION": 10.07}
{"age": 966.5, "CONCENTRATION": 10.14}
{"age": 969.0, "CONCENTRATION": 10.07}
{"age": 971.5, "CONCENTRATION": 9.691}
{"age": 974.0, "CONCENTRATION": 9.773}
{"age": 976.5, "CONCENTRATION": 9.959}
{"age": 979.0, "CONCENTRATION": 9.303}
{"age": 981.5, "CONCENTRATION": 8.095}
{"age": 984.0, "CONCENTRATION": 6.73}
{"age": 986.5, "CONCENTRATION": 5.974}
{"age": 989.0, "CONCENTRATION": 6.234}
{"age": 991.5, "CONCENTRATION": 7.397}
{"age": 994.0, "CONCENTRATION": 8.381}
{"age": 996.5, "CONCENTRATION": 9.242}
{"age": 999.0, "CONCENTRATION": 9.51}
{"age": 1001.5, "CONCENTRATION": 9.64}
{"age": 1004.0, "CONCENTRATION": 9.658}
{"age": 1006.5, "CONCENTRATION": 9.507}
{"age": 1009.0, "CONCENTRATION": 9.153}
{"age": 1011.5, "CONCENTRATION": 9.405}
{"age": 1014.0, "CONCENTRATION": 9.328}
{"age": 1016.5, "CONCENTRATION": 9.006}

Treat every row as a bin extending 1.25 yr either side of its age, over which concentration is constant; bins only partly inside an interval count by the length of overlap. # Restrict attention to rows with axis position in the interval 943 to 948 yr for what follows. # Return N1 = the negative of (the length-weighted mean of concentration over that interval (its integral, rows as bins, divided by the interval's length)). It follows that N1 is -9.7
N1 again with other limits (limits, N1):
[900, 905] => -9.5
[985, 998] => -7.5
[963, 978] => -9.9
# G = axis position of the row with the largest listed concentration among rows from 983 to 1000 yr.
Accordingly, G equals 999.0 yr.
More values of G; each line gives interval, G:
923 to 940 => 936.5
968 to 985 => 969.0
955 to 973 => 956.5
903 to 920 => 919.0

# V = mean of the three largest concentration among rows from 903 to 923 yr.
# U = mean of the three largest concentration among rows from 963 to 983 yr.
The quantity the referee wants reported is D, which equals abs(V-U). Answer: 0.6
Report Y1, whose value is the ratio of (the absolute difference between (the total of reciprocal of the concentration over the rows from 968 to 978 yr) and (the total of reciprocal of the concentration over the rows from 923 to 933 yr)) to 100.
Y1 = 0.0004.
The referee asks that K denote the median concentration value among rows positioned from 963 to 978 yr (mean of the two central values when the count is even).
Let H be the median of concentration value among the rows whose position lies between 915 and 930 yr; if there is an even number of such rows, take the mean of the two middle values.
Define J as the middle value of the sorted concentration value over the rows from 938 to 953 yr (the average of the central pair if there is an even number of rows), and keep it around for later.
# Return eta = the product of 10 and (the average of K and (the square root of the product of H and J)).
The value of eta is 97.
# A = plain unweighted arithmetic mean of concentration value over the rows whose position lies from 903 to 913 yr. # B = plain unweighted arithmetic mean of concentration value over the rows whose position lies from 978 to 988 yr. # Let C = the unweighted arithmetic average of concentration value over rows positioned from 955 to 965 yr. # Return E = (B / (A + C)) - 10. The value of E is -9.62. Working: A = 9.4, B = 7.5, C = 10.5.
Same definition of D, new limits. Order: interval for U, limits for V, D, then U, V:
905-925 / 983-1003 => 0.0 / 9.5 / 9.5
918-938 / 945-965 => 1.4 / 9.4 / 10.7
